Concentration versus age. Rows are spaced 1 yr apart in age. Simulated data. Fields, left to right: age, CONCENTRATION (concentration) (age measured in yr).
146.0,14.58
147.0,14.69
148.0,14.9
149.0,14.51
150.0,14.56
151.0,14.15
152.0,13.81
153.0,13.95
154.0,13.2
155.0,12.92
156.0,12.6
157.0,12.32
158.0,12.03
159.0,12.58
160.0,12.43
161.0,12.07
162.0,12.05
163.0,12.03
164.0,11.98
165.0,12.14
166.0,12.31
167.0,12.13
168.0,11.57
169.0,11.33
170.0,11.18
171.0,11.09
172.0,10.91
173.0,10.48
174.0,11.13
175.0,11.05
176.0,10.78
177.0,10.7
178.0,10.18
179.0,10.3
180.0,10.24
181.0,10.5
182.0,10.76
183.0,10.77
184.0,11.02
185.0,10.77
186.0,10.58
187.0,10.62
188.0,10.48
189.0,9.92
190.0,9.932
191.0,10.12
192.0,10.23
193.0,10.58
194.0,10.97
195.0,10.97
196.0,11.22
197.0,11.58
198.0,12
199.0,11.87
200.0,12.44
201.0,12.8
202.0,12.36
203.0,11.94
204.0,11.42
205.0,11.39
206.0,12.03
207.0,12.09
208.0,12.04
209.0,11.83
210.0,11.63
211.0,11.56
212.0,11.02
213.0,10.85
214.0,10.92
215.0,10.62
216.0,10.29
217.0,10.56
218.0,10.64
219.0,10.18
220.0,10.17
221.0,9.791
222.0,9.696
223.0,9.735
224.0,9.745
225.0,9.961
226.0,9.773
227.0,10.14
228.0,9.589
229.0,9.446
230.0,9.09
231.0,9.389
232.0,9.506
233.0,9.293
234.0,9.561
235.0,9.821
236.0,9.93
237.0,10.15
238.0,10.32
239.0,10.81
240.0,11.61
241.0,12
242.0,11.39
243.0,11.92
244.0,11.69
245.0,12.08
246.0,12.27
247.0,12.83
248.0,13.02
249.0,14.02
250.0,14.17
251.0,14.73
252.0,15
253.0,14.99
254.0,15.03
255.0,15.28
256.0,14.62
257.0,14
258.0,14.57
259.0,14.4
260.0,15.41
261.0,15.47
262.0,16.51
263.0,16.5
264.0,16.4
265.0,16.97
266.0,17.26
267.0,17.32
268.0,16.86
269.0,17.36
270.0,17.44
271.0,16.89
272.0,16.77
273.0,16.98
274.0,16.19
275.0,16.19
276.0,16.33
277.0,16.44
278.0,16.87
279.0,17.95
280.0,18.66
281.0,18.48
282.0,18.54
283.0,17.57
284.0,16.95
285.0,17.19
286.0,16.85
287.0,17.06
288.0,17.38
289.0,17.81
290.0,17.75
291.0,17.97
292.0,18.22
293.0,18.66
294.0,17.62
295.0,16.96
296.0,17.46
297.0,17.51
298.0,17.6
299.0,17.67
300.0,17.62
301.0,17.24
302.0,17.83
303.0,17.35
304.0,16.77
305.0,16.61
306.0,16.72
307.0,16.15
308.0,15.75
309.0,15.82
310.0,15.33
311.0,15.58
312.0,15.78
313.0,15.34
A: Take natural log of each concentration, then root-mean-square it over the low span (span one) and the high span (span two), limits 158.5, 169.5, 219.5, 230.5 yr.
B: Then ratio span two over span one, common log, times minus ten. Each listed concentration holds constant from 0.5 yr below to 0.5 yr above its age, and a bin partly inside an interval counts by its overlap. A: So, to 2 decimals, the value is 0.39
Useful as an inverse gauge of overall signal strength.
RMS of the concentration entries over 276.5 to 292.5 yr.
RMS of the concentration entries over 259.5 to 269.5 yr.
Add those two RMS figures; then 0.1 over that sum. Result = 0.0029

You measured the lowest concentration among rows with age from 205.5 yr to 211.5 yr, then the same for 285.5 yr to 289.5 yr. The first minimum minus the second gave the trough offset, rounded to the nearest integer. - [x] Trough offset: -5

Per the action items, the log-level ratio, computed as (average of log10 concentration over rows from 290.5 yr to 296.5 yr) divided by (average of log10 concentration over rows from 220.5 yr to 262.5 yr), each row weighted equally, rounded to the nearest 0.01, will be 1.17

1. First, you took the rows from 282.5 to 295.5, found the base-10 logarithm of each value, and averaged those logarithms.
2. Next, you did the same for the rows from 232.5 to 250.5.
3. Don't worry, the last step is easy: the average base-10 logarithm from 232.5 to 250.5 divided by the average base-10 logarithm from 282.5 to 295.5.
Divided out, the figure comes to 0.85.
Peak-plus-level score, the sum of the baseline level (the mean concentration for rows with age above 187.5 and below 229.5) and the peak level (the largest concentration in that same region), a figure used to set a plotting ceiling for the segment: 24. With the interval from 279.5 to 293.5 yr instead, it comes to 36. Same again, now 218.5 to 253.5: 26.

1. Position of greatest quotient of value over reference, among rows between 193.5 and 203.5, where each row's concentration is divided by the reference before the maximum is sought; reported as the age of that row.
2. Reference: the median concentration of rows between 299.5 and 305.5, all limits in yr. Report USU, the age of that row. 201.0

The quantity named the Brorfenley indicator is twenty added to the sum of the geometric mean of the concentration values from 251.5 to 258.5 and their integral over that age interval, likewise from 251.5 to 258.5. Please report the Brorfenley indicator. 138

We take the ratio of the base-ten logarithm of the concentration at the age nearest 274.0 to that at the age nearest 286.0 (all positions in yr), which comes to 0.99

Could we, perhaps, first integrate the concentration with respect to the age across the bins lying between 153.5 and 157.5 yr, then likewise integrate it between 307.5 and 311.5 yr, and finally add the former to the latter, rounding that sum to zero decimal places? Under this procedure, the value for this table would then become 114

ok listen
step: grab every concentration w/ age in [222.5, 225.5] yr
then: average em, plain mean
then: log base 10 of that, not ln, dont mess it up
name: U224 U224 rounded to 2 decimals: 0.99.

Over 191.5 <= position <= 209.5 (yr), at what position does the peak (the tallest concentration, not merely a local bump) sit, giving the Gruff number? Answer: 201.0 yr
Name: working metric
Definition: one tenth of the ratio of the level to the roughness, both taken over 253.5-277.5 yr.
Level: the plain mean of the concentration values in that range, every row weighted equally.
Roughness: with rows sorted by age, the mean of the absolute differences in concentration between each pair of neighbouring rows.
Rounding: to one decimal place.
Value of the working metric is 4.4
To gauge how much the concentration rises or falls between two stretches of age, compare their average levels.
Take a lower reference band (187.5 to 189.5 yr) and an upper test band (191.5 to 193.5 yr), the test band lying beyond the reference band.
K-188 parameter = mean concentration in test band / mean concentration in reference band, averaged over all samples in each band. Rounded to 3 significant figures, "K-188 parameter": 1.02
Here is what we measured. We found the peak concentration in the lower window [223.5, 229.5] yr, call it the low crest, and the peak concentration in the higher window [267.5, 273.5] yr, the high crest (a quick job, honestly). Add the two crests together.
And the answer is 28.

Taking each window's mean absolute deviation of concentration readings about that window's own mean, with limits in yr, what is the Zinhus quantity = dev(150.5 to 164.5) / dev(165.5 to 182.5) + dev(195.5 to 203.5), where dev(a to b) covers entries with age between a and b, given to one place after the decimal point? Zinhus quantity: 1.7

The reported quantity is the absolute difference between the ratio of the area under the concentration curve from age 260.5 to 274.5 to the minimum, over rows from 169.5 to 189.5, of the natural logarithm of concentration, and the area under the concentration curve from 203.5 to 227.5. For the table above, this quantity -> 156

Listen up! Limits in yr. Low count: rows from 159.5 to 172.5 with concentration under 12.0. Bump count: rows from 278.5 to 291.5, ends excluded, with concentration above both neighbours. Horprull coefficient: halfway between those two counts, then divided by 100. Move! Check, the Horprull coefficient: 0.050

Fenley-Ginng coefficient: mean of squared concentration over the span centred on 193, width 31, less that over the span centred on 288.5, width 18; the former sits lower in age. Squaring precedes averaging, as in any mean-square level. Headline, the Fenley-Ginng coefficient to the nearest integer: -190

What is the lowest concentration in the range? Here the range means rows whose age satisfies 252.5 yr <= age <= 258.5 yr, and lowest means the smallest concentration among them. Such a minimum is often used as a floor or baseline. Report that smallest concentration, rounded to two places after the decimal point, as 14.00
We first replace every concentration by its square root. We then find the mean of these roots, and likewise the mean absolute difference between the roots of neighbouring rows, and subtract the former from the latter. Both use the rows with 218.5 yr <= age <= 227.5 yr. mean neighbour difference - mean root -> -3.12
